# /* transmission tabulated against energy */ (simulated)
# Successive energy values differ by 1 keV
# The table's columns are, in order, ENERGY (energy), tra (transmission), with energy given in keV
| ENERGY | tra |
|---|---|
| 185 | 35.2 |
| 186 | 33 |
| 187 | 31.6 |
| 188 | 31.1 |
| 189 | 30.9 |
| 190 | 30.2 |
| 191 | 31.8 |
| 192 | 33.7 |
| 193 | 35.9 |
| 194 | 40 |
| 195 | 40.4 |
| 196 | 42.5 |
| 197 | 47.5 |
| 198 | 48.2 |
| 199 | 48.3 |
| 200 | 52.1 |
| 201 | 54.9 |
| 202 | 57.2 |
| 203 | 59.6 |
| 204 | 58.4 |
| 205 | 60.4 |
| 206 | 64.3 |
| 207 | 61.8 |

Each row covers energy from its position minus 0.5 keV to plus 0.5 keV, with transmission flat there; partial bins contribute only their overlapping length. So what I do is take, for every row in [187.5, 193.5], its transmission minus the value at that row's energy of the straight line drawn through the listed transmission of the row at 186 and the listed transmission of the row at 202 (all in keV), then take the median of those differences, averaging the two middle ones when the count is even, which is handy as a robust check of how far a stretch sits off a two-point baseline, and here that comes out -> -8.0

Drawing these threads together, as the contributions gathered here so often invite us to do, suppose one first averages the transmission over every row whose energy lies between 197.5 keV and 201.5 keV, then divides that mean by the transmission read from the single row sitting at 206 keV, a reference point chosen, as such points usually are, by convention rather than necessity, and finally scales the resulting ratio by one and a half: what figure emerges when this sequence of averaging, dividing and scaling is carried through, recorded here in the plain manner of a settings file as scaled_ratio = 1.19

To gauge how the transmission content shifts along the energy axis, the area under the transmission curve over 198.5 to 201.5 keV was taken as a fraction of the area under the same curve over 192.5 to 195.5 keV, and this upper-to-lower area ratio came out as 1.3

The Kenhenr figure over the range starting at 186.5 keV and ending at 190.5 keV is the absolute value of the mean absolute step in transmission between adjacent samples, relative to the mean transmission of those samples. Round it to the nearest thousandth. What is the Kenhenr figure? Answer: 0.015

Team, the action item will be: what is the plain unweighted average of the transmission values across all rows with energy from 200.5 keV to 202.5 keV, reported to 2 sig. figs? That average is 56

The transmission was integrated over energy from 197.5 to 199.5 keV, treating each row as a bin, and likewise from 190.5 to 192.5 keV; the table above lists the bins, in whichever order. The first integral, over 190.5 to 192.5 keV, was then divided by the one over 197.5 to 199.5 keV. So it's 0.68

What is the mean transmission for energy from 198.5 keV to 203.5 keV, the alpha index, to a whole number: 54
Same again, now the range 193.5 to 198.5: 44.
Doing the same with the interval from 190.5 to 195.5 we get 36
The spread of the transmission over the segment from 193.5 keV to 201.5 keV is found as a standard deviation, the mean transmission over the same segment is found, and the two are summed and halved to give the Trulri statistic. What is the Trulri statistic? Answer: 26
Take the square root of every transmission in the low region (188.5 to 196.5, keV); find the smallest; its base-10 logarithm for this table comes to 0.74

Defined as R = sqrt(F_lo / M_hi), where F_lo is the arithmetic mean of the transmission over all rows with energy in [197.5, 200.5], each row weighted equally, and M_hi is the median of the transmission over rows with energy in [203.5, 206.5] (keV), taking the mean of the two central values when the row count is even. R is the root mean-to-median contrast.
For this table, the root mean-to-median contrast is 0.91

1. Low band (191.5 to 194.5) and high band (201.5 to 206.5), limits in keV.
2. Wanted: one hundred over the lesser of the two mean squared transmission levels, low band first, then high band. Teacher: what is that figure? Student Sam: 0.075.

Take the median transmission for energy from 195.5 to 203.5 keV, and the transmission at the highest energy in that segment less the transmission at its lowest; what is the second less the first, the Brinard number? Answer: -33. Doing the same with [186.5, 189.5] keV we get -32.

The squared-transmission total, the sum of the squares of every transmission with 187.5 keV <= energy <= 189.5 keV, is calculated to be 1922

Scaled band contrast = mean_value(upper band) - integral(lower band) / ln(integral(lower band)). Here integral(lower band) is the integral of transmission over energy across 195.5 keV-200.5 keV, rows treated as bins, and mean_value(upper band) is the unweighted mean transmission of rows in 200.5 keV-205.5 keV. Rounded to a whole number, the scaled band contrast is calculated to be 15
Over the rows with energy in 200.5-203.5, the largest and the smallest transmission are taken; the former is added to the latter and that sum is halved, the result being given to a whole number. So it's 57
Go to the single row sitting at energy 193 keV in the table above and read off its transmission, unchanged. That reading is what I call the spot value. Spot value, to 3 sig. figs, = 35.9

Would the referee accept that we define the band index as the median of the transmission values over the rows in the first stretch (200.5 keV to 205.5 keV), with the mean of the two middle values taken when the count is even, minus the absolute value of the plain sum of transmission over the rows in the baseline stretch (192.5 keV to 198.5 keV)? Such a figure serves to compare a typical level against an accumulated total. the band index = -196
